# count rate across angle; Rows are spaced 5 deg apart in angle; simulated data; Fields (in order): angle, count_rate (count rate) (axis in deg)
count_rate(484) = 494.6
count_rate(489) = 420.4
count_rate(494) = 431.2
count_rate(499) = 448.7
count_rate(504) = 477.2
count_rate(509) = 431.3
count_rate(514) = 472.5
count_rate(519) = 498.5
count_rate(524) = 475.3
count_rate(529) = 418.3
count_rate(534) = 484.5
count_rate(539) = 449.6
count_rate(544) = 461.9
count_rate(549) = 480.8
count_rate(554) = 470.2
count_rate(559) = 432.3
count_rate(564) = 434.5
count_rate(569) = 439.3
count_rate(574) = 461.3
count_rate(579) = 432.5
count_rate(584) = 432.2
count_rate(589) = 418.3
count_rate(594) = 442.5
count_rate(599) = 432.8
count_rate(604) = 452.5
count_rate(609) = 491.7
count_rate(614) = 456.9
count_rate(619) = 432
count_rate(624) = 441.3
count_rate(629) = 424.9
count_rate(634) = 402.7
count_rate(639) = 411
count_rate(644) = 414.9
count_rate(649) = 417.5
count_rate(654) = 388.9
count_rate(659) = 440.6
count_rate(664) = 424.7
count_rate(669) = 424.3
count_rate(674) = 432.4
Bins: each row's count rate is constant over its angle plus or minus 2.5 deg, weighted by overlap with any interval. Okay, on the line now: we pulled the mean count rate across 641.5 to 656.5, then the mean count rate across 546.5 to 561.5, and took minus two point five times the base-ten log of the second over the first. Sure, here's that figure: -0.14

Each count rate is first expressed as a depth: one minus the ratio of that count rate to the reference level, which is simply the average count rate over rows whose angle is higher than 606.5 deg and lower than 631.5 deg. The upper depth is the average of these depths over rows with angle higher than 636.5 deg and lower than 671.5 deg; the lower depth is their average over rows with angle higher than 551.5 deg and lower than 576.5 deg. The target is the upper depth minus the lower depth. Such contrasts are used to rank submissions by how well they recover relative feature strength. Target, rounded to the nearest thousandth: 0.067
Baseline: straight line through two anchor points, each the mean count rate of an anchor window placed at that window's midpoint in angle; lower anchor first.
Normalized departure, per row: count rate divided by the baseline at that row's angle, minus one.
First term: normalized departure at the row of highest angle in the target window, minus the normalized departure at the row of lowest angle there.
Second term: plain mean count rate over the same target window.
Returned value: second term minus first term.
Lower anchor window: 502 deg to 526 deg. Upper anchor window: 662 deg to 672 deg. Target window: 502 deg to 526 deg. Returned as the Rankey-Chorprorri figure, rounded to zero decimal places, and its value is 471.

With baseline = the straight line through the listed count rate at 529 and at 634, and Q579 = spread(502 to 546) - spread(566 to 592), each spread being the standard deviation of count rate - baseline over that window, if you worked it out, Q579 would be 11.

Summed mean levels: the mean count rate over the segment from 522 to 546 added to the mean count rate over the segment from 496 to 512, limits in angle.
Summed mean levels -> 910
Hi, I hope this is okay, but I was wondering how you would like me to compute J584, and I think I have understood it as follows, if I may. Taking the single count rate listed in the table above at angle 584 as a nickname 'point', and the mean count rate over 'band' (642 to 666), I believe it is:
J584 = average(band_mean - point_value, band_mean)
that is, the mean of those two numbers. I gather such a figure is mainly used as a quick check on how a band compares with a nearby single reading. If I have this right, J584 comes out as 201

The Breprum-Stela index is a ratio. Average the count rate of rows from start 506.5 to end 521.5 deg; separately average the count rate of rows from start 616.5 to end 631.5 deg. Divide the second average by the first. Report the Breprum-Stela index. 0.93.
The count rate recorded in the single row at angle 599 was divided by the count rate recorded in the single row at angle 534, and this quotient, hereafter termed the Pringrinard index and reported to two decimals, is 0.89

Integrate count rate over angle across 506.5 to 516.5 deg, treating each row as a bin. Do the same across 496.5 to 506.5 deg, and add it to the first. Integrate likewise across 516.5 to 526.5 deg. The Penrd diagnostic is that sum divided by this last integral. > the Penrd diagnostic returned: 1.88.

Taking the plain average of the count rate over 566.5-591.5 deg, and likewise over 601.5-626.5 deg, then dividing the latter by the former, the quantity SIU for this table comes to 1.04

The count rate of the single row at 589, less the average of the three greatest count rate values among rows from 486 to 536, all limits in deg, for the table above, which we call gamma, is -68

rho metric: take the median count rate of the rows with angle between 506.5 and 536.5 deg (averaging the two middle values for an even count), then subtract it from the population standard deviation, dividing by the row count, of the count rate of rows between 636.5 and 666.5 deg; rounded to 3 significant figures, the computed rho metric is -458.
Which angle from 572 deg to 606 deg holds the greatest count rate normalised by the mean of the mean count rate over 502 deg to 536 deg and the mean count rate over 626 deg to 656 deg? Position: 574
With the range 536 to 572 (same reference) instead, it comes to 549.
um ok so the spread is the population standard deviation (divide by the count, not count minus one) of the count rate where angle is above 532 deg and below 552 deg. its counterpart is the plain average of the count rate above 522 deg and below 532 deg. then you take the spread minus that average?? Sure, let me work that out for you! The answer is -433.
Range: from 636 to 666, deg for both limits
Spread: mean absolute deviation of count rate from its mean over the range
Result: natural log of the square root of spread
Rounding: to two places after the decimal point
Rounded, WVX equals 1.21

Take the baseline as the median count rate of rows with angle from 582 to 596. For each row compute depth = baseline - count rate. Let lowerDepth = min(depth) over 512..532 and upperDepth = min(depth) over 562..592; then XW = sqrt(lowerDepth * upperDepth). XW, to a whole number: 44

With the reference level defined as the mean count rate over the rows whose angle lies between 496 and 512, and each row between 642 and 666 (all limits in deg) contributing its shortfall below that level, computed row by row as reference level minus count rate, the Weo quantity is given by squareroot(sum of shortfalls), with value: 13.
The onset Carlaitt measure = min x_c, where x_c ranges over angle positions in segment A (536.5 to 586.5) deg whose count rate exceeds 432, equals 539 deg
